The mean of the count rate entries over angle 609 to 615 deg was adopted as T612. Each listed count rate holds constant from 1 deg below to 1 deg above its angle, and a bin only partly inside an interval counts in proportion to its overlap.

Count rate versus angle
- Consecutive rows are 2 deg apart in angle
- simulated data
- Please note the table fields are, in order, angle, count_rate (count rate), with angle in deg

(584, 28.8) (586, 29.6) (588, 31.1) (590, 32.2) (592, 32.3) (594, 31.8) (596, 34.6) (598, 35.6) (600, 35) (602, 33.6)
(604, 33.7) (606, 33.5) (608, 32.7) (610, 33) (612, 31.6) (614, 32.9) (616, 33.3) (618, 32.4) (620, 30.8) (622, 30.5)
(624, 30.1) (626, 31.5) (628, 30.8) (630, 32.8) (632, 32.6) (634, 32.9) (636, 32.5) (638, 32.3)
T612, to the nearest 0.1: 32.5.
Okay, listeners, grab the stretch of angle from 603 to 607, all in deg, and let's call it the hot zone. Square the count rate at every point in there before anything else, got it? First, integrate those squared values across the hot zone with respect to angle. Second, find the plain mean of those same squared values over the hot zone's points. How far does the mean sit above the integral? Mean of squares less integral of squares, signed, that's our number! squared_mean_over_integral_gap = -3387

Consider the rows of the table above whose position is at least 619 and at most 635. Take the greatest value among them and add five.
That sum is 37.9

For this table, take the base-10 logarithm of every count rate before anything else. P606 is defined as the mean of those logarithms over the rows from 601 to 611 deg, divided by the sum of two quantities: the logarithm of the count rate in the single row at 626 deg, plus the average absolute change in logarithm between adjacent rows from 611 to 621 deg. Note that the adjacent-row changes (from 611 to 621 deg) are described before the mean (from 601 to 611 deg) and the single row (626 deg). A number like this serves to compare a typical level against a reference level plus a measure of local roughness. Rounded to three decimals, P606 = 1.007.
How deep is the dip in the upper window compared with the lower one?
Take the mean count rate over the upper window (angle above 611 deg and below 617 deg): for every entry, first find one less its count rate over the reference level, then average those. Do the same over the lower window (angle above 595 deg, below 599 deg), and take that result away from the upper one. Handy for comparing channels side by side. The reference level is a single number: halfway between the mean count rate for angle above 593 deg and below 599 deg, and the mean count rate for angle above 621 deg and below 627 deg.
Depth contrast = 0.077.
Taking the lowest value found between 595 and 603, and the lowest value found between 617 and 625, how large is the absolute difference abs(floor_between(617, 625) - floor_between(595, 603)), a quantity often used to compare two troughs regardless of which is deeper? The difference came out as 3.5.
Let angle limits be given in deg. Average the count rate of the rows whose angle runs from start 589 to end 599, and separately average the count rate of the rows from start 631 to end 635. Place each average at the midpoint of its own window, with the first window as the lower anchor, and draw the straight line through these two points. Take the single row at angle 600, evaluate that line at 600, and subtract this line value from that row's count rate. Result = 1.8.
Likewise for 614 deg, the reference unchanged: -0.1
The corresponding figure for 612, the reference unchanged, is -1.4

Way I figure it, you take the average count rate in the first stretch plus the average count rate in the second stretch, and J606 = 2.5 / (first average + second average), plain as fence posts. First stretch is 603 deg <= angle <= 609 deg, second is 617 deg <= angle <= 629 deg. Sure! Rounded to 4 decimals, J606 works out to 0.0389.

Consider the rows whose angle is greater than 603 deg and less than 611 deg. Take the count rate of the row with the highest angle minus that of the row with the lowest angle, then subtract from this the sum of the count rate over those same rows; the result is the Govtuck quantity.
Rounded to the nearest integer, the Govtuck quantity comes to -134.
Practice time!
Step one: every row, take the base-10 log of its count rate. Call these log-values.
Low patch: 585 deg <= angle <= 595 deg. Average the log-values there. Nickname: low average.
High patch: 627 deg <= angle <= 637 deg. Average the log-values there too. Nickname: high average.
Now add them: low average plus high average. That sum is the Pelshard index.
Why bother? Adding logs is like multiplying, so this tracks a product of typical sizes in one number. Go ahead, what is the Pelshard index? 3.006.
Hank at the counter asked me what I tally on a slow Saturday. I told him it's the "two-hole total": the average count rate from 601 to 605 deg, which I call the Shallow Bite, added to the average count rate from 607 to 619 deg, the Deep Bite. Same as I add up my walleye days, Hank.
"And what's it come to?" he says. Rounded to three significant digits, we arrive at 66.3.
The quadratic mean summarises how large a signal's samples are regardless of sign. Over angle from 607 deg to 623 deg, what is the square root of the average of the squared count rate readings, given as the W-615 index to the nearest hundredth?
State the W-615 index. 32.17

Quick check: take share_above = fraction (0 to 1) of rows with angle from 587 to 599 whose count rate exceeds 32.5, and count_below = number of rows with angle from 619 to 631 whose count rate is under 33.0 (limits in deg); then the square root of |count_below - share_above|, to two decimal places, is 2.38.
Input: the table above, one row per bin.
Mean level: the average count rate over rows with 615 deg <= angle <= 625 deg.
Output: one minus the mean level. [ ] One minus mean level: -30.4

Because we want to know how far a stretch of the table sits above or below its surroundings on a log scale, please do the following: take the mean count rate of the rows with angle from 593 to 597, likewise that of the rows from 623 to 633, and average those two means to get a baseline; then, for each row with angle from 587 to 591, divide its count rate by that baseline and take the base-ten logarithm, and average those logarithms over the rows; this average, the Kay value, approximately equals -0.010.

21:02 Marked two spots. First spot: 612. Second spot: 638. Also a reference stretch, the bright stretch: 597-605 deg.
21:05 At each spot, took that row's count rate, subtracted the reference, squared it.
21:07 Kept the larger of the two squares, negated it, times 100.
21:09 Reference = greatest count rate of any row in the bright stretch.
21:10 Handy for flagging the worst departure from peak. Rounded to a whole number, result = -1600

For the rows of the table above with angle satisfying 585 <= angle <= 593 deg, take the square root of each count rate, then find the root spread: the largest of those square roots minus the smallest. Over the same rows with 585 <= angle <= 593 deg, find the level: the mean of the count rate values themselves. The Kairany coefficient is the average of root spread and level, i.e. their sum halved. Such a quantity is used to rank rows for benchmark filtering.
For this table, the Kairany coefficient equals 15.8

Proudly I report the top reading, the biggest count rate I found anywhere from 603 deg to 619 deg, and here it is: 33.7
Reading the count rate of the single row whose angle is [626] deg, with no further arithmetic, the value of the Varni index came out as 31.5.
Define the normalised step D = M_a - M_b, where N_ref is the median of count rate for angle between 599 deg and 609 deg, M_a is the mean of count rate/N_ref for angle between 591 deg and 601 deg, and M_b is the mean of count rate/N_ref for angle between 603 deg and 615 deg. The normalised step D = 0.029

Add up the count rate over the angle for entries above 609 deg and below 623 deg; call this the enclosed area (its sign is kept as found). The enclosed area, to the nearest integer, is 449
